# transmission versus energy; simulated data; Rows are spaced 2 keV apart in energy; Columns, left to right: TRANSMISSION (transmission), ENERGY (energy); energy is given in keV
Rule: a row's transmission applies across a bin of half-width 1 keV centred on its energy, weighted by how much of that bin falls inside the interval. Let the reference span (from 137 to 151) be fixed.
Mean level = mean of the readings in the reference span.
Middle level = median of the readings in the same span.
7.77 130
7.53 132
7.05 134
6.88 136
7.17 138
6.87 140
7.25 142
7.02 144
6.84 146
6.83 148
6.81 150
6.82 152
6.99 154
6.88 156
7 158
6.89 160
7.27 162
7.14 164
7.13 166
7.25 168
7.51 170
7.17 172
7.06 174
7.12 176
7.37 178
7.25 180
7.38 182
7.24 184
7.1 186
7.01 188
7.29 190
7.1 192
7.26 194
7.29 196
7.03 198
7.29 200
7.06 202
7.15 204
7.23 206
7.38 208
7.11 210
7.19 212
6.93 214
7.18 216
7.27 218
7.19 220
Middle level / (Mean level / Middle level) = 6.77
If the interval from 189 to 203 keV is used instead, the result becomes 7.33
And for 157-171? 7.11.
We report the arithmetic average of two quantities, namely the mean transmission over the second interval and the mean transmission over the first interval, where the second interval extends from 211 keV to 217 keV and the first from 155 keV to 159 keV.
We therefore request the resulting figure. 7.02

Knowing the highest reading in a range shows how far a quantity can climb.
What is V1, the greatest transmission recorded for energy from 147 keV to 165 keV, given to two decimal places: 7.27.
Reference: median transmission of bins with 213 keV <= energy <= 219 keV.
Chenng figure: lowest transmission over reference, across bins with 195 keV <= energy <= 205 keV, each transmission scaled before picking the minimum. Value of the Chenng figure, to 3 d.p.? 0.979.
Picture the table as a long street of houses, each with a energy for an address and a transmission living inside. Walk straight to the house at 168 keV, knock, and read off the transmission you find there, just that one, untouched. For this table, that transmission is 7.25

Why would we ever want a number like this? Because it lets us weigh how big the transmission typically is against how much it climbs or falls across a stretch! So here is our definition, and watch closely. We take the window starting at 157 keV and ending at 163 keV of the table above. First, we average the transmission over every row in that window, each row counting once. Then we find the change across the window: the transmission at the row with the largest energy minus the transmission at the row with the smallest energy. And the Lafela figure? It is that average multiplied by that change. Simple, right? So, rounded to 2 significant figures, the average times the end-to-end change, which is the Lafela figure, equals 1.9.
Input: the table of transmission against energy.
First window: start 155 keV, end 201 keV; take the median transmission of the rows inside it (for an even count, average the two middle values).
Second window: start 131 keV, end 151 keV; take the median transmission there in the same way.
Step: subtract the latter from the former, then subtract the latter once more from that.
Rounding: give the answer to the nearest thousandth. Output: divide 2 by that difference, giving -0.297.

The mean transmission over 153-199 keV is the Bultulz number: 7.16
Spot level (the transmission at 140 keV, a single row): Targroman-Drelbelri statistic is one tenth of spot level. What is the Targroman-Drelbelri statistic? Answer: 0.69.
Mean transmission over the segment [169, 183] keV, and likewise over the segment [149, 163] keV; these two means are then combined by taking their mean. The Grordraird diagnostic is 7.11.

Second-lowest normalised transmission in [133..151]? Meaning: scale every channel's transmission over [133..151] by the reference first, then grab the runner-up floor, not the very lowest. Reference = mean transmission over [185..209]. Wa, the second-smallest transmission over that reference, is 0.95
